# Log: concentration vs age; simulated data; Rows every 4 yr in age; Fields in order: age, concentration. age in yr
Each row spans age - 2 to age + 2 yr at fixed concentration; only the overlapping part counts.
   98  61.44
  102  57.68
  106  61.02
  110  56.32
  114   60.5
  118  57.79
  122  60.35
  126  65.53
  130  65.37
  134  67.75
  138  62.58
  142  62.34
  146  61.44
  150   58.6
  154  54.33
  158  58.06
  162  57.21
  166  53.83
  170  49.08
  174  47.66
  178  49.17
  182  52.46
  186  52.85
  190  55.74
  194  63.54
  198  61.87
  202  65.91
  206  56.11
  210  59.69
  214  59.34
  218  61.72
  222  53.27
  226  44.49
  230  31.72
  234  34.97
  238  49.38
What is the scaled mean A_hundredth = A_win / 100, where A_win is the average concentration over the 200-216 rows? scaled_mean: 0.603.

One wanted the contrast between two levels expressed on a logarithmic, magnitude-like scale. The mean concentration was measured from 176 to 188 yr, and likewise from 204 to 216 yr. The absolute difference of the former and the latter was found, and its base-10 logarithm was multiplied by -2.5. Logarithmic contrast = -2.10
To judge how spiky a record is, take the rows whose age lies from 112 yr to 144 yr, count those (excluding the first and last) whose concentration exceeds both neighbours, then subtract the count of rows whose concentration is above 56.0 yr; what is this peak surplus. -6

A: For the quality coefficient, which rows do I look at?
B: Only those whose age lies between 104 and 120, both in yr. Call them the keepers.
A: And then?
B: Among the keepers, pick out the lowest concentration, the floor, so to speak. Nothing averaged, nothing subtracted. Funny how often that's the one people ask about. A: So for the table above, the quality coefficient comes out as 56.32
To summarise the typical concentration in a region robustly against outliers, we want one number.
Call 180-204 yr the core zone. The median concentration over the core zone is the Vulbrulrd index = 59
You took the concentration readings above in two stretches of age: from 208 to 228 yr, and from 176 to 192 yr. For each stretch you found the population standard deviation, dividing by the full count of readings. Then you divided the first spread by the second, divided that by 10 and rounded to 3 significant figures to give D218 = 0.269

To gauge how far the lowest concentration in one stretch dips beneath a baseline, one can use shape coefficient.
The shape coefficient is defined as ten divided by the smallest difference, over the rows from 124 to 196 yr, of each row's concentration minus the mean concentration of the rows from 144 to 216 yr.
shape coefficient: -1.1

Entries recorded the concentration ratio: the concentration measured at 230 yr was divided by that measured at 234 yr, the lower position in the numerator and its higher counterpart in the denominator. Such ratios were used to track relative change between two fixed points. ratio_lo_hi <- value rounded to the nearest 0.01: 0.91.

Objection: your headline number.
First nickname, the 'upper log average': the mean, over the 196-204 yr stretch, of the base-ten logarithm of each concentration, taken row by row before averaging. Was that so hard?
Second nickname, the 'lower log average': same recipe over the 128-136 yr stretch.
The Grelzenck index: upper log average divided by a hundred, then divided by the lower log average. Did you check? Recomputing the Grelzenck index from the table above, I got 0.0099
